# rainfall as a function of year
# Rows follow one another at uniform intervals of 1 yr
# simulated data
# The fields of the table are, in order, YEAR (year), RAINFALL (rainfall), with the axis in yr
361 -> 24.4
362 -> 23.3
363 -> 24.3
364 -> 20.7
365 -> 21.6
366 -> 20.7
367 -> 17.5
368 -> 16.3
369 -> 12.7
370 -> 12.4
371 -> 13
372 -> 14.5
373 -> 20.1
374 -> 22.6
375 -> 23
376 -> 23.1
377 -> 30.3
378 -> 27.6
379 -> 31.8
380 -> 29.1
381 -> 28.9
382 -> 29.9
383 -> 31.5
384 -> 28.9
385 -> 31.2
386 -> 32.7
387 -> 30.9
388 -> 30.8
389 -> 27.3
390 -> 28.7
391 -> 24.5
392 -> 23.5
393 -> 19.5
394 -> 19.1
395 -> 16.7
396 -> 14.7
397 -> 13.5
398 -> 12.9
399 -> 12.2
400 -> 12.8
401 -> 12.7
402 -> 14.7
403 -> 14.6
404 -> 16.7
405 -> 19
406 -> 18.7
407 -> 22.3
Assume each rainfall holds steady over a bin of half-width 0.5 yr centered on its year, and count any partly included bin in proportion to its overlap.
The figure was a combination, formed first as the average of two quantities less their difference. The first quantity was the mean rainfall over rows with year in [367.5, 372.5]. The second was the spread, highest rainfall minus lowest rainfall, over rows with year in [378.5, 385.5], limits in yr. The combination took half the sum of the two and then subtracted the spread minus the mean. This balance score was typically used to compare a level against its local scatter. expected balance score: 19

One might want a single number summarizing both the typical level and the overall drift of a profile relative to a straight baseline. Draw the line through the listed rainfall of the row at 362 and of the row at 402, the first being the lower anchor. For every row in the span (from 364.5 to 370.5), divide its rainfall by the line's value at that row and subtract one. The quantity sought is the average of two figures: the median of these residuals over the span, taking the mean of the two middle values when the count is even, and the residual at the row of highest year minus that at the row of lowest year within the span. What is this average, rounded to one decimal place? -0.3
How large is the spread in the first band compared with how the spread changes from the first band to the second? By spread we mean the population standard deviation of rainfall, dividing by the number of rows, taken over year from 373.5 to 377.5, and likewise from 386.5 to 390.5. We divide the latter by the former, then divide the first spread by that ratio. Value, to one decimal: 6.8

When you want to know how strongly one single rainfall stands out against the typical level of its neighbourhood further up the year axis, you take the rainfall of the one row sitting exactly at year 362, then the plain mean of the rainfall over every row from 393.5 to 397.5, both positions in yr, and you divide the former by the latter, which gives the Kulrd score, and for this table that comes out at 1.5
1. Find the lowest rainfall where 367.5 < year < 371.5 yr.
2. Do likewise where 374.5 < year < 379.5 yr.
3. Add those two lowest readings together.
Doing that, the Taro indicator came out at 35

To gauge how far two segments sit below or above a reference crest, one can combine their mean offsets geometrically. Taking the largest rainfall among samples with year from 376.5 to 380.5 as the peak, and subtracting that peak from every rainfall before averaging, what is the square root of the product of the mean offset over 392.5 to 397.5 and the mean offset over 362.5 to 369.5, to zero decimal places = 14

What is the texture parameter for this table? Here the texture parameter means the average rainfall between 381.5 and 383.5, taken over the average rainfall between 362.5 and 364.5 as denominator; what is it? 1.4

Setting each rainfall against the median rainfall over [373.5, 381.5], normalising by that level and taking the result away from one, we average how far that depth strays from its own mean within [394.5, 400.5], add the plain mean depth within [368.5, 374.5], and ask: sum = 0.5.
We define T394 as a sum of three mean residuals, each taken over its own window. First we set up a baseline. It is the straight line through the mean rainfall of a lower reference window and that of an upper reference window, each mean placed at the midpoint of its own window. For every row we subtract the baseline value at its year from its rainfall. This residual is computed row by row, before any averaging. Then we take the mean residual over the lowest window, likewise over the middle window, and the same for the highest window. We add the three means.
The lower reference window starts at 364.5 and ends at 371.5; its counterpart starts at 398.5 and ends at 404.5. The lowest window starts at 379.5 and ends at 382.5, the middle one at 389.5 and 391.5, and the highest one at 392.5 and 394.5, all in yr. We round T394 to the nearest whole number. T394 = 31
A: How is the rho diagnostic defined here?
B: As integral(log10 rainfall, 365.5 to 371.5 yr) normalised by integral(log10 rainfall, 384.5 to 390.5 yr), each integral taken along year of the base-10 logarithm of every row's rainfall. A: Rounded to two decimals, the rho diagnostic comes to 0.80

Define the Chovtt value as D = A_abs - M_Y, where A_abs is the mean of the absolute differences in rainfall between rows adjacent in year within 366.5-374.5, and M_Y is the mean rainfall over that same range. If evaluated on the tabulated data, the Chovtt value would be -14.0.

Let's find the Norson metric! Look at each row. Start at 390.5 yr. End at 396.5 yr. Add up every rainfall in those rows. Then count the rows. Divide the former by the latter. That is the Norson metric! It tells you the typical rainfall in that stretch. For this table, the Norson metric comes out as 20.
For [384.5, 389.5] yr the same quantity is 31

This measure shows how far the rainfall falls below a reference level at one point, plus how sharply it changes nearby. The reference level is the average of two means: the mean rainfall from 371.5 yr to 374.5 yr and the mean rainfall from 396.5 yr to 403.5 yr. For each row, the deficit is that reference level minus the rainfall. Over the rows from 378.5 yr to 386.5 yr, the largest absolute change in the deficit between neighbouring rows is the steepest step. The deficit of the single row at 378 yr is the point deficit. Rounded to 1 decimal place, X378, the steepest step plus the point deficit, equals -8.7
